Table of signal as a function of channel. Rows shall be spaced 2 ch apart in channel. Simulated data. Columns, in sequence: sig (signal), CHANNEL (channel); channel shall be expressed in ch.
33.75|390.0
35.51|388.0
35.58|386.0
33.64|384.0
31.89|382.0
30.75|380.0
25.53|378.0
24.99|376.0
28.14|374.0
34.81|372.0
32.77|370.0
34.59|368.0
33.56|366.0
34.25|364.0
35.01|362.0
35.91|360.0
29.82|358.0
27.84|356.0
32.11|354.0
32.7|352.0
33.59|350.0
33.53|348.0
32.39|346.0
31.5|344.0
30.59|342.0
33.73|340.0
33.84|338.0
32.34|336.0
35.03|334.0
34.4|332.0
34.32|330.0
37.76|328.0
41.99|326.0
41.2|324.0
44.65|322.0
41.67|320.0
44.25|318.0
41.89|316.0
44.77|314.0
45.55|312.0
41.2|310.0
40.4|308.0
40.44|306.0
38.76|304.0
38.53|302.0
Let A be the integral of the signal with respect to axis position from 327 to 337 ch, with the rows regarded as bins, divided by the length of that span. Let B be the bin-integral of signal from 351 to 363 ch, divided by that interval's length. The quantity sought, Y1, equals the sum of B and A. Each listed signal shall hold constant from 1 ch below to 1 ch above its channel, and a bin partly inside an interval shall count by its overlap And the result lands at 67.0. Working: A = 34.8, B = 32.2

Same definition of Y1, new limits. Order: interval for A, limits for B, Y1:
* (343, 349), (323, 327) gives 74.1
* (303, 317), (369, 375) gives 73.8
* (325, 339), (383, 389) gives 70.6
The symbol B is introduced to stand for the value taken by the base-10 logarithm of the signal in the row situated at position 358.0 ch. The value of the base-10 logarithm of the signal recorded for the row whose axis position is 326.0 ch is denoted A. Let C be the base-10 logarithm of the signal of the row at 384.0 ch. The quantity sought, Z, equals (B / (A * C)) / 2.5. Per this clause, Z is 0.24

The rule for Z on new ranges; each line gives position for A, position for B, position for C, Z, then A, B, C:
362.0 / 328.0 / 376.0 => 0.29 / 1.54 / 1.58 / 1.40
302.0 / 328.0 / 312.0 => 0.24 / 1.59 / 1.58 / 1.66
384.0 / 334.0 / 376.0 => 0.29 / 1.53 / 1.54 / 1.40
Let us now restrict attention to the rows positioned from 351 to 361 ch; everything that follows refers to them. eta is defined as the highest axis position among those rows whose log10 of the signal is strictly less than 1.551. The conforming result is 358.0 ch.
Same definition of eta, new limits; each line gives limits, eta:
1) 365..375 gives 374.0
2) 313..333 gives 332.0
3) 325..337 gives 336.0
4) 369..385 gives 384.0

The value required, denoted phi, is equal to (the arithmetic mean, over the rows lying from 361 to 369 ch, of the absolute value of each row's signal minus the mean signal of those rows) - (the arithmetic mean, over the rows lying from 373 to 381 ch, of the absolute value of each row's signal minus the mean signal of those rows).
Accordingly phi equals -2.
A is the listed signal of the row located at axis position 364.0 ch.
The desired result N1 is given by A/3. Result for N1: 11.4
